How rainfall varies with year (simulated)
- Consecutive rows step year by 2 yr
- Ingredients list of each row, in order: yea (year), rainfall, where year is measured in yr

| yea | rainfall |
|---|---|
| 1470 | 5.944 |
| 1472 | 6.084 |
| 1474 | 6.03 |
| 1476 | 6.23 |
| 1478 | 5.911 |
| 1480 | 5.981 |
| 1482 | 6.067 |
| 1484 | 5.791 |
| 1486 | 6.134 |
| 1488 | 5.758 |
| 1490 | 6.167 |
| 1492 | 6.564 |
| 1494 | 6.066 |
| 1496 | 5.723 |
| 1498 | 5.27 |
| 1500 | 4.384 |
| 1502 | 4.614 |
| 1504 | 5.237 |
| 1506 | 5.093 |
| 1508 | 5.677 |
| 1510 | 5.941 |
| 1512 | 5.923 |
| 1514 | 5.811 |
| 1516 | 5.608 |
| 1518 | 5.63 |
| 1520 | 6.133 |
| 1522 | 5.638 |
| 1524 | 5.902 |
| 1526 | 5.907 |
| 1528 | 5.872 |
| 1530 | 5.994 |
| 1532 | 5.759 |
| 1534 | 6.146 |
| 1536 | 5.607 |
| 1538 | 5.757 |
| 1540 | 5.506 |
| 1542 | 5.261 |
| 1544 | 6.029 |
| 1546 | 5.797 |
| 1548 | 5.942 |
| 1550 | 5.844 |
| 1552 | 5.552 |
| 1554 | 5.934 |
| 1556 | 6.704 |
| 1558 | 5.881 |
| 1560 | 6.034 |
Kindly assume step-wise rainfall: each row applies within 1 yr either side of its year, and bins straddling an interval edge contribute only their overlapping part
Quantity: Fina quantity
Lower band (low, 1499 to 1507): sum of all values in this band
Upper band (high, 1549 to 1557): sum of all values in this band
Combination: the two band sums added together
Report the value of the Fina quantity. 43.4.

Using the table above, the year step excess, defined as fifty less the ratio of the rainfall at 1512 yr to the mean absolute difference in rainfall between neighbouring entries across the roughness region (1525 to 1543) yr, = 26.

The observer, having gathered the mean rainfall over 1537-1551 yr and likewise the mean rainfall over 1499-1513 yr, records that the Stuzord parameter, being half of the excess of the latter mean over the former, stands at -0.23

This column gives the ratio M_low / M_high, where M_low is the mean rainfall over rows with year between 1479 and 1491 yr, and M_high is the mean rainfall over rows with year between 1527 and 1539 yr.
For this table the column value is 1.02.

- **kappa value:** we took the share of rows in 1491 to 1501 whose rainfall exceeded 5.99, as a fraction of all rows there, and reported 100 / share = 250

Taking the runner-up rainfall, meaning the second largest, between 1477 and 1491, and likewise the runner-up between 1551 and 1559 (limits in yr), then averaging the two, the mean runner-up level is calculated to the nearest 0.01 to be 6.03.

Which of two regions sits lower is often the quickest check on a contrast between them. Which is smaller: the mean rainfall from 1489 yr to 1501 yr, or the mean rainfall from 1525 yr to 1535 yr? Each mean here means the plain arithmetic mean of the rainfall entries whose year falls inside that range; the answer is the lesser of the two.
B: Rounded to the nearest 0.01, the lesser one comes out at 5.70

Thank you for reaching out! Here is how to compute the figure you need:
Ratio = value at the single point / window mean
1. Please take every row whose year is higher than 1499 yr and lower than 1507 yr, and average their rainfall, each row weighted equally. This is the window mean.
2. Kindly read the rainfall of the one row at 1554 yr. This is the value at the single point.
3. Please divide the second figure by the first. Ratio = 1.23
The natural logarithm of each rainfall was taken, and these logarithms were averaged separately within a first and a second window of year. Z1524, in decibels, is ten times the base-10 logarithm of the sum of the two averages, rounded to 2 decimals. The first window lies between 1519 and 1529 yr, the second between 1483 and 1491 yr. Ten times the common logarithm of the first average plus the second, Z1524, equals 5.51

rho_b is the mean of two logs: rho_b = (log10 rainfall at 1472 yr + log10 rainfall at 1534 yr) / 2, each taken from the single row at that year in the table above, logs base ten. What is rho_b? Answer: 0.79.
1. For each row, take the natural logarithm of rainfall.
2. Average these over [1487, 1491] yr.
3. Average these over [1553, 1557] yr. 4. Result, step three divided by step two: 1.03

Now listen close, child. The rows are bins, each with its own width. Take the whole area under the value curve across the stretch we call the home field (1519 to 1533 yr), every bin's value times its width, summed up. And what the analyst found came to 82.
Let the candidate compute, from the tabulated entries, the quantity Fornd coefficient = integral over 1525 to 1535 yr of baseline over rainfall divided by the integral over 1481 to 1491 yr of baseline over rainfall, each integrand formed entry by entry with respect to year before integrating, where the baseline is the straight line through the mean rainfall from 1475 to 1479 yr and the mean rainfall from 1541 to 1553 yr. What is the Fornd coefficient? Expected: 0.97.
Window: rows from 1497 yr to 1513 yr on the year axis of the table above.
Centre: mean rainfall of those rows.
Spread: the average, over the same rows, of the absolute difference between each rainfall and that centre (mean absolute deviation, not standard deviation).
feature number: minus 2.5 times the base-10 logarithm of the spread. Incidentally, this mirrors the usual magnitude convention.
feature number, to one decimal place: 0.9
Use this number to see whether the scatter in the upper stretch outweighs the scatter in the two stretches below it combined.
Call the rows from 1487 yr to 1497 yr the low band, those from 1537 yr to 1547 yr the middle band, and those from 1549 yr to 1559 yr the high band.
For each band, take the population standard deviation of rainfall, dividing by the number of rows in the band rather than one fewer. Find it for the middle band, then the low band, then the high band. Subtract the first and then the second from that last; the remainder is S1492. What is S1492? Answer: -0.19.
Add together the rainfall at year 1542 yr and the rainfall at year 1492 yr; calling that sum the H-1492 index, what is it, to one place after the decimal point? 11.8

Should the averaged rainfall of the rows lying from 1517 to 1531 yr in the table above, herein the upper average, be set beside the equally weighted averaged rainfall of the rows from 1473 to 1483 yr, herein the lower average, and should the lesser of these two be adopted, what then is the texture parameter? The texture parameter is 5.87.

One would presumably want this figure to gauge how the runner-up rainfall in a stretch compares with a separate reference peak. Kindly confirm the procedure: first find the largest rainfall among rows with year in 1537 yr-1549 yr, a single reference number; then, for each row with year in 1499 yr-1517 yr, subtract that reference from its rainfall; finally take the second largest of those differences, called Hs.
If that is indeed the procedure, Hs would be -0.11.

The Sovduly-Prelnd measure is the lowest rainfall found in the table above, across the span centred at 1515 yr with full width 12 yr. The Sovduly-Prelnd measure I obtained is 5.608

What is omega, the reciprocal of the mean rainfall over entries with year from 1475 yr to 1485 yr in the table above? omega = 0.167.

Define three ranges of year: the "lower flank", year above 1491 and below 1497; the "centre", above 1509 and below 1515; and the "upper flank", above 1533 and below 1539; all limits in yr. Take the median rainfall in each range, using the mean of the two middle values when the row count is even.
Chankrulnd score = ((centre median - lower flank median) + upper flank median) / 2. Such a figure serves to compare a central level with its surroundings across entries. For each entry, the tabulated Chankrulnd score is 2.81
